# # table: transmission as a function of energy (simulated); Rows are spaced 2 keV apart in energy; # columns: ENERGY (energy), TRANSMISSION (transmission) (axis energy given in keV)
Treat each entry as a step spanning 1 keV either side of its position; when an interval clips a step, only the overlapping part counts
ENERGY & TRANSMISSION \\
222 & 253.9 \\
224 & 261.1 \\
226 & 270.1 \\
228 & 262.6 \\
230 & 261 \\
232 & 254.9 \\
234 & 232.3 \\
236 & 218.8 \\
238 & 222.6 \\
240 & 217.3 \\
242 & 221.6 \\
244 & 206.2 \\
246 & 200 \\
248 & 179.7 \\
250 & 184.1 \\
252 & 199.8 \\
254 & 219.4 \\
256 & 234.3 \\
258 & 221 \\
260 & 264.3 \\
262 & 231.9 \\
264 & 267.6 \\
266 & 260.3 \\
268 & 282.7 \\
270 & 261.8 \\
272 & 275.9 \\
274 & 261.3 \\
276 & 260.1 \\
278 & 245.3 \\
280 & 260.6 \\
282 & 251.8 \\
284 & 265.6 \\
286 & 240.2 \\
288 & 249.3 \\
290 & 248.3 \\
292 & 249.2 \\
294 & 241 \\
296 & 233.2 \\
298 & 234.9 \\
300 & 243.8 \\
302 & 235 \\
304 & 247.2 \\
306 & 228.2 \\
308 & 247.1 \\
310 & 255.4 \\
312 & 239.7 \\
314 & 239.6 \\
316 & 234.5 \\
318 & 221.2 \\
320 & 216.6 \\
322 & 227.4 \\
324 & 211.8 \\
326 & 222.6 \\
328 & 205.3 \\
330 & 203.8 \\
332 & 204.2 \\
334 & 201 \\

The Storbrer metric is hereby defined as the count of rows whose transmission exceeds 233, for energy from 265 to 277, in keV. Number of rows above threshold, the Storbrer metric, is 6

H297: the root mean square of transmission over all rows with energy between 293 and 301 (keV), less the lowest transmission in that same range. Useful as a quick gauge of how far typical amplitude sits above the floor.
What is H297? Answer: 5.1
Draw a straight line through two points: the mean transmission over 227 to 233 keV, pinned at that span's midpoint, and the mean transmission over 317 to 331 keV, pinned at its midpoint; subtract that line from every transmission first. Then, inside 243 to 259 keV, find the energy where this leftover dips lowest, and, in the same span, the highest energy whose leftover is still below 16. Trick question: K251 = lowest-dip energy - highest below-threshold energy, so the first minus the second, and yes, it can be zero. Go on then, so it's -10 keV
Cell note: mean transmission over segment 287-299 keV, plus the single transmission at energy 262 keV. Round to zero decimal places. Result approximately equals 475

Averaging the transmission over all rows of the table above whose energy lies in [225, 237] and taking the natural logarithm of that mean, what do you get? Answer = 5.52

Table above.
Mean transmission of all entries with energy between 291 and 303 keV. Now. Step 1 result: 240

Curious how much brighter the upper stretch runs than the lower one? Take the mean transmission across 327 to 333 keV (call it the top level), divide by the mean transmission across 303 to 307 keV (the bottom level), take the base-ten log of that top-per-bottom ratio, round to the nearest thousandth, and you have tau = -0.065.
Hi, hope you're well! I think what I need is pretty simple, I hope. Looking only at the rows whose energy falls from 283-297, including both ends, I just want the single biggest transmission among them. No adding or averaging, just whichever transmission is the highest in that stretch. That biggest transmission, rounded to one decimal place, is 265.6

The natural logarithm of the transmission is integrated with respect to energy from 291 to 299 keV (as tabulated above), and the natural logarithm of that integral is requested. 3.78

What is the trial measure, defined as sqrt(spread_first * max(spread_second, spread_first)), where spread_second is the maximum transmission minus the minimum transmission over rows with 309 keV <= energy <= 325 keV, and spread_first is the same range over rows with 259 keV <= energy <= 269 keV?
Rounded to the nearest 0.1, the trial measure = 50.8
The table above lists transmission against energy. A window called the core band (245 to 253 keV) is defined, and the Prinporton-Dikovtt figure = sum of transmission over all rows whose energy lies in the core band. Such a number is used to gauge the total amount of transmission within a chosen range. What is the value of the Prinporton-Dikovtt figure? 764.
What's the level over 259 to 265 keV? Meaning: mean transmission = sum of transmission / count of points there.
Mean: 255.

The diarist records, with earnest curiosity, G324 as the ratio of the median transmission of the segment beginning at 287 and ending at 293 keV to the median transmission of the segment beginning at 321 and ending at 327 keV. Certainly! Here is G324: 1.119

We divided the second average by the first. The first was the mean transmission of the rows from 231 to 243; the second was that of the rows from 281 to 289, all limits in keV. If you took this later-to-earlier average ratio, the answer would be 1.10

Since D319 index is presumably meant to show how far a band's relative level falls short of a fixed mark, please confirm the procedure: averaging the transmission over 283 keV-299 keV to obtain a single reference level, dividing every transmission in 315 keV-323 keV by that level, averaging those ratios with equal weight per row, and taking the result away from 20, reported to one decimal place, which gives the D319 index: 19.1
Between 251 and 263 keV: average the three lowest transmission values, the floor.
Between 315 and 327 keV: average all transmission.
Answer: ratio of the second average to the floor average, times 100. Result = 104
